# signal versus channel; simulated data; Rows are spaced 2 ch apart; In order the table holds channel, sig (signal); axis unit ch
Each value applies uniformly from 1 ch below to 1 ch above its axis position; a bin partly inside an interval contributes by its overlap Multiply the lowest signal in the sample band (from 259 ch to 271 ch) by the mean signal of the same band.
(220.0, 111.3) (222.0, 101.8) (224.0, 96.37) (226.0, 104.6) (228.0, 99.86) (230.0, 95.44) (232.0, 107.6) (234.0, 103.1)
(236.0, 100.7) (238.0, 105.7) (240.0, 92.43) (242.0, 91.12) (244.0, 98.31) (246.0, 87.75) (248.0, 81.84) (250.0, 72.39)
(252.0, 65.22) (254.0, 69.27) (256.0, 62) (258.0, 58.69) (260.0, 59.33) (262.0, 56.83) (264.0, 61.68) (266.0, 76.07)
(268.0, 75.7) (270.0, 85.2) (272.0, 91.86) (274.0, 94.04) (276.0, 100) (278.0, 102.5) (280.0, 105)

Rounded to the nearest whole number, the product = 3929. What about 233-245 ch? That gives 8981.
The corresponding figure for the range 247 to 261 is 3930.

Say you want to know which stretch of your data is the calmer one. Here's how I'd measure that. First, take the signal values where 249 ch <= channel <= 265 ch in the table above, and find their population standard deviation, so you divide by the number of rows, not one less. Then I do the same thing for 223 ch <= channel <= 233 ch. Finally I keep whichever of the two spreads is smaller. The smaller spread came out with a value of 4.7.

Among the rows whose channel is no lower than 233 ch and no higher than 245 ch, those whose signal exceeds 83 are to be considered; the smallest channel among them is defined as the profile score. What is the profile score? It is 234.0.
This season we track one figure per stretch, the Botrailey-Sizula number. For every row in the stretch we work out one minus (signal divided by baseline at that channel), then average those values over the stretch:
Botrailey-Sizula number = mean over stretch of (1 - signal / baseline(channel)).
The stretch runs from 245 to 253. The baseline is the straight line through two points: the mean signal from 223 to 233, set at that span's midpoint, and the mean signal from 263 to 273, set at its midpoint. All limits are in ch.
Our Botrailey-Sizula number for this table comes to 0.14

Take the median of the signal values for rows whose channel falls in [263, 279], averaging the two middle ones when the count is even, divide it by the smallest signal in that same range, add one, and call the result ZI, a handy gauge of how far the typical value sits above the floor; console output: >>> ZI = 2.44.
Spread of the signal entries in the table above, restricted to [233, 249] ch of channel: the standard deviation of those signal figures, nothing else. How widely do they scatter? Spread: 8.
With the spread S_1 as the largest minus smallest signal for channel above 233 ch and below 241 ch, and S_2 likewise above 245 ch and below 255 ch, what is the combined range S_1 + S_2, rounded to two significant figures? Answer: 36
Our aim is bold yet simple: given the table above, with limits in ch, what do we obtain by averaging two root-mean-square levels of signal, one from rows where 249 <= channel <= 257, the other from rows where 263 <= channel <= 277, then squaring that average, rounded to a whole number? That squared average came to 5756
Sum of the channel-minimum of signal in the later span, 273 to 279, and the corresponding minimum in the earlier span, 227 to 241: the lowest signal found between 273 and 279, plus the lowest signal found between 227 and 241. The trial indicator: 186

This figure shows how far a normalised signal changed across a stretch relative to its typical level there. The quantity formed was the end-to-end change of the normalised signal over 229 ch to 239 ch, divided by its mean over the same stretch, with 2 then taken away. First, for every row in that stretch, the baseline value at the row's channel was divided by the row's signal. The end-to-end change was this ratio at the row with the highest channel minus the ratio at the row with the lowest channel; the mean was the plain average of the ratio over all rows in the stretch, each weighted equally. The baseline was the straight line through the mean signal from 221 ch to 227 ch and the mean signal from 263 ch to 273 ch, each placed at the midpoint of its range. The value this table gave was -2.15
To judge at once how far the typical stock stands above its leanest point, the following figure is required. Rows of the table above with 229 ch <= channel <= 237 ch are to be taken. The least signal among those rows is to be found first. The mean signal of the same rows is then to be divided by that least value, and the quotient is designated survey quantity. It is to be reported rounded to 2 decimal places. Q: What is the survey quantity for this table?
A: 1.07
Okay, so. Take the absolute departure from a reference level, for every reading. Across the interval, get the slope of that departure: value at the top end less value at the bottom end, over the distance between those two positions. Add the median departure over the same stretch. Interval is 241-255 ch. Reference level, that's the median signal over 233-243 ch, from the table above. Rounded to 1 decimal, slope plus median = 20.7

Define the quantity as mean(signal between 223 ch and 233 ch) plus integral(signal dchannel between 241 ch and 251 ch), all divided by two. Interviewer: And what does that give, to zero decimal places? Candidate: 482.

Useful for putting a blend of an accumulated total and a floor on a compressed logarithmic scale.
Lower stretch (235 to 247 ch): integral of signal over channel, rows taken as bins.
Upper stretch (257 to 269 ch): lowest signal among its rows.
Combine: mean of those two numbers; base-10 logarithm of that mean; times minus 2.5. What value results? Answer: -6.95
